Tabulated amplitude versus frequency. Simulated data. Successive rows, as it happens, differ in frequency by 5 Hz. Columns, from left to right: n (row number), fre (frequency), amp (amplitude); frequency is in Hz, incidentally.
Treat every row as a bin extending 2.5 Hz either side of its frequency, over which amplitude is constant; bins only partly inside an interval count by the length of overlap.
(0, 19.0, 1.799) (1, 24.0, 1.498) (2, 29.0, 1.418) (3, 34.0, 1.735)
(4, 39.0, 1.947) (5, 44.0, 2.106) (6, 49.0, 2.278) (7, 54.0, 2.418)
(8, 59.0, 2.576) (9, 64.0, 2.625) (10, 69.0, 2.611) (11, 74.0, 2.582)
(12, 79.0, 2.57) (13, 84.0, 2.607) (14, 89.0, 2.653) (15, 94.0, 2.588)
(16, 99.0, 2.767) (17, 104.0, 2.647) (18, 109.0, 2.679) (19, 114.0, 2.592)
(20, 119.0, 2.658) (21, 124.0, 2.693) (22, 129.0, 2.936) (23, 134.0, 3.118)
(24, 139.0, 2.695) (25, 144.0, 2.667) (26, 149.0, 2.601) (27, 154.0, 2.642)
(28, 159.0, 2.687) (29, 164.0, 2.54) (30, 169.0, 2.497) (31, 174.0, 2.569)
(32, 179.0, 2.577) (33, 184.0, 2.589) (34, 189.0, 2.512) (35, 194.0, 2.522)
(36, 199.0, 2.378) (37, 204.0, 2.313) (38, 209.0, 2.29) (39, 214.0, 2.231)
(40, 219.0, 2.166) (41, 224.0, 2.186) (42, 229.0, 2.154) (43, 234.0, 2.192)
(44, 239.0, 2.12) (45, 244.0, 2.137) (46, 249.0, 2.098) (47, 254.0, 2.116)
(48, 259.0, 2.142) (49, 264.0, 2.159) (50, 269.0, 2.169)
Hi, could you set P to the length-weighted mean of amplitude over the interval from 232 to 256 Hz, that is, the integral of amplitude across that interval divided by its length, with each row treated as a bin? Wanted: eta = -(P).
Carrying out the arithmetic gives -2.13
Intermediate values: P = 2.13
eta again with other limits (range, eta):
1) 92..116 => -2.66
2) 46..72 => -2.50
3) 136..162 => -2.66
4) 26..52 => -1.90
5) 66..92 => -2.60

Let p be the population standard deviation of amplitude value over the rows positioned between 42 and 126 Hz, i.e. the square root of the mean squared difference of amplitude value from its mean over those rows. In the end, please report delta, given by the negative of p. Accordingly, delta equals -0.16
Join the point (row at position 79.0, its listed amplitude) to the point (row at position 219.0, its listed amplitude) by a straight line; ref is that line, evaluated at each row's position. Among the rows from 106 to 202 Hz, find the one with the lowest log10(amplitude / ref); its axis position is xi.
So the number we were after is 114.0 Hz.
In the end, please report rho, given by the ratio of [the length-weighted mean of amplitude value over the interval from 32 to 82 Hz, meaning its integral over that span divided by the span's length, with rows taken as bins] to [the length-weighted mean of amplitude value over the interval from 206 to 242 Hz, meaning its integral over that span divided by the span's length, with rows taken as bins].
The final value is 1.07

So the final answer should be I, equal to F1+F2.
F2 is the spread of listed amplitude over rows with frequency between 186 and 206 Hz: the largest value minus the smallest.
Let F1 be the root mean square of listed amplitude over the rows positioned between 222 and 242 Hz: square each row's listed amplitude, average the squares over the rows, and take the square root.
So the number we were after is 2.4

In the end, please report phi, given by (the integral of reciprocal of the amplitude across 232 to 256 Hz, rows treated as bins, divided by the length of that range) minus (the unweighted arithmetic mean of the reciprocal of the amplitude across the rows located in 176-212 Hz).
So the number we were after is 0.06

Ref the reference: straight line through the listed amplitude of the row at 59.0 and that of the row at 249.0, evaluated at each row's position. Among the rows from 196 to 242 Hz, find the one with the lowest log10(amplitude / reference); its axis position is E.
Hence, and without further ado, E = 219.0 Hz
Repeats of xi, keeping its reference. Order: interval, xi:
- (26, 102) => 29.0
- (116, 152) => 119.0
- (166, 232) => 219.0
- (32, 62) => 34.0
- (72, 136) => 74.0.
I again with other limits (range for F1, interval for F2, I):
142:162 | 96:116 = 2.8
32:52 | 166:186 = 2.1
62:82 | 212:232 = 2.7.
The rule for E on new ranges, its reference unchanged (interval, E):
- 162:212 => 209.0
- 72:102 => 74.0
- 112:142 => 114.0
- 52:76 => 54.0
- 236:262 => 239.0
